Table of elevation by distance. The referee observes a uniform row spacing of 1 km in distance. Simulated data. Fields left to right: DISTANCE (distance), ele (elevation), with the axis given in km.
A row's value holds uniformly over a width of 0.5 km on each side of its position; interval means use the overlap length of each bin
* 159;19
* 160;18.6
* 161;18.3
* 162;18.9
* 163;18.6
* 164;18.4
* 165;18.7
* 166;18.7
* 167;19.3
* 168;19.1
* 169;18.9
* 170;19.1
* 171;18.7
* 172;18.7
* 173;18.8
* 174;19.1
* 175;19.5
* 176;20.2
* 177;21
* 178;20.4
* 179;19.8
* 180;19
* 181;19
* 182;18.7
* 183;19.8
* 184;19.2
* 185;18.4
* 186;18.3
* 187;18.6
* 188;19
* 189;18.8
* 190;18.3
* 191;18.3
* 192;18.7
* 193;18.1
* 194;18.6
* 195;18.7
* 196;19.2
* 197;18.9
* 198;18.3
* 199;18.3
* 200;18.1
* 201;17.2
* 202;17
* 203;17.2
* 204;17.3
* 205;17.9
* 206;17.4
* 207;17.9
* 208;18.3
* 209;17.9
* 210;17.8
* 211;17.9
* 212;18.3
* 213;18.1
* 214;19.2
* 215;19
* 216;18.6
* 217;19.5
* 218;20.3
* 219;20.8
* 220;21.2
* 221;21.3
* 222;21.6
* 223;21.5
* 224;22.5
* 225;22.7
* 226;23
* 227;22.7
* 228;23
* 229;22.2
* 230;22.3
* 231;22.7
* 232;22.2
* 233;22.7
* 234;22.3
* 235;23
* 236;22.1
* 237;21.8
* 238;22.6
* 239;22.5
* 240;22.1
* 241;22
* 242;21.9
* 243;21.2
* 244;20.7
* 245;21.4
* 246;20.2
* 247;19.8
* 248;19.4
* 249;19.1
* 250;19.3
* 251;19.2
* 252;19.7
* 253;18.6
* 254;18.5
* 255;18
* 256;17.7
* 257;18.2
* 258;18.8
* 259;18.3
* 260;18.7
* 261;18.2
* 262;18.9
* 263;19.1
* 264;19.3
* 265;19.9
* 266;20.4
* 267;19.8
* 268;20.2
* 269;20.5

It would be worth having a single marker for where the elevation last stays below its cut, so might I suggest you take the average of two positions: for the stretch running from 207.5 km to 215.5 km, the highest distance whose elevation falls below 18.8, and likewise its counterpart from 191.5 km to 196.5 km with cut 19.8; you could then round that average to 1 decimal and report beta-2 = 204.5 km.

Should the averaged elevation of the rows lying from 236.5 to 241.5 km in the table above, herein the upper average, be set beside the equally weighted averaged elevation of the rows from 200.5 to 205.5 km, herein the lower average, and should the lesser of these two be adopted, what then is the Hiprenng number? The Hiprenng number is 17.3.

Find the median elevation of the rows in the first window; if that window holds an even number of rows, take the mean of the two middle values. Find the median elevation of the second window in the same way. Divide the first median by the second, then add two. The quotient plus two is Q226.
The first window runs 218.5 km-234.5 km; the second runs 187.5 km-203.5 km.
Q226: 3.22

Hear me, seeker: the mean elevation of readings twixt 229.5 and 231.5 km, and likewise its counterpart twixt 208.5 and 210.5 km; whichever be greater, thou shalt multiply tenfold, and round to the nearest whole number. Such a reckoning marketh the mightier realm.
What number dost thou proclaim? 225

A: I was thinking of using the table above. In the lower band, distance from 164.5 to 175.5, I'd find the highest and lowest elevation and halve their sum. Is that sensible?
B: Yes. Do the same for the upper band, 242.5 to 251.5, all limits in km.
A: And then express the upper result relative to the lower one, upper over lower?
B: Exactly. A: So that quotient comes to 1.06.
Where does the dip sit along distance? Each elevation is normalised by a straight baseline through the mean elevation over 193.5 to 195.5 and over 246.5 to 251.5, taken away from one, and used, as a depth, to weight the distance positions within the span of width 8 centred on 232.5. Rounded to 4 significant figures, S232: 232.5 km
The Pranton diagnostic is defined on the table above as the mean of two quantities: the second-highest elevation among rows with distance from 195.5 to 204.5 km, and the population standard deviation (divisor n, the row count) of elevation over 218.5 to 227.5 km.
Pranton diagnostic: 9.8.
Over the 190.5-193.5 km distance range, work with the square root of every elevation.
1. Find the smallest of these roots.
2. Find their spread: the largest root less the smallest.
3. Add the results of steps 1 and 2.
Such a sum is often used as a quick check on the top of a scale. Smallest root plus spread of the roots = 4.324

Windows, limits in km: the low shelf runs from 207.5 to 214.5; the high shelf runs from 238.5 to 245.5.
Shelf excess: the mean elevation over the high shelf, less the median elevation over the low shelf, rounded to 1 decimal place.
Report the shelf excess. 3.6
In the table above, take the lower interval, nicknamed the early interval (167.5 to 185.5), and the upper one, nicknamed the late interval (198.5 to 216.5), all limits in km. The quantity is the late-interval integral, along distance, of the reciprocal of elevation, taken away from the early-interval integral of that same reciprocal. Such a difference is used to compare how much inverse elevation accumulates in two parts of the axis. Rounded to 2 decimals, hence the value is -0.07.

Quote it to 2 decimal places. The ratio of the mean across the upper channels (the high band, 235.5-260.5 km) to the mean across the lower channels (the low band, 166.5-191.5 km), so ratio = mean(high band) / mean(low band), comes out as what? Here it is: 1.05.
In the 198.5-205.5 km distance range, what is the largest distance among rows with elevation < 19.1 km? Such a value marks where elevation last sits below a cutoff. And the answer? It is 205 km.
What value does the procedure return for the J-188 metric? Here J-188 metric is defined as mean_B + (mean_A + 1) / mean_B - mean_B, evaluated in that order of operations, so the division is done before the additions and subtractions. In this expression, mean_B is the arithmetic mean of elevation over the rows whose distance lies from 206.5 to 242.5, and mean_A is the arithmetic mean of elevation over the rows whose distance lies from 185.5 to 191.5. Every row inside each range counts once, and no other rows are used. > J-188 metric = 0.93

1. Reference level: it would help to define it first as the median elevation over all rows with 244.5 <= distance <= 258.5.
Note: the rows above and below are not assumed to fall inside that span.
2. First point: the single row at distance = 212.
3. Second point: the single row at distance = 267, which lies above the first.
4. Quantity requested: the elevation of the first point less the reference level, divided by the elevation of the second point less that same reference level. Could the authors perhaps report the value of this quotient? -1.3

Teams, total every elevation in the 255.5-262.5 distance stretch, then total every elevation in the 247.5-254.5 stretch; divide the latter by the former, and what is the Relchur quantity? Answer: 1.04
